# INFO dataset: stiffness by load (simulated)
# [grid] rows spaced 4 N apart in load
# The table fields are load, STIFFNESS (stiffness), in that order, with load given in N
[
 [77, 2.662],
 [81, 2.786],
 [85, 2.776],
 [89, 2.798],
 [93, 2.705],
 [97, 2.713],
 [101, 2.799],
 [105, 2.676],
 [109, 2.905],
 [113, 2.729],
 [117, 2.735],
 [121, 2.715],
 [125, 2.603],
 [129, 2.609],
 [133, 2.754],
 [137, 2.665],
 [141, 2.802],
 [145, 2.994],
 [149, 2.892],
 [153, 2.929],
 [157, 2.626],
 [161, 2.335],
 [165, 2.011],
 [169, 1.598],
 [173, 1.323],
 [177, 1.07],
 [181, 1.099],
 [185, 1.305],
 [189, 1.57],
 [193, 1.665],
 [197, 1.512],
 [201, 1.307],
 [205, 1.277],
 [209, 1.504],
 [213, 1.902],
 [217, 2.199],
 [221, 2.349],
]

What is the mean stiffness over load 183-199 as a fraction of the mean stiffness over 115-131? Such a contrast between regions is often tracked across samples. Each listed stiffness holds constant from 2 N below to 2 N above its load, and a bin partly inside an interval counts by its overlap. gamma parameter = 0.57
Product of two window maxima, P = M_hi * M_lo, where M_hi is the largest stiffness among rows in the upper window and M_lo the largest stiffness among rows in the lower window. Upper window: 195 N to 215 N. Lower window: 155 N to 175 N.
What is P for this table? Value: 5.0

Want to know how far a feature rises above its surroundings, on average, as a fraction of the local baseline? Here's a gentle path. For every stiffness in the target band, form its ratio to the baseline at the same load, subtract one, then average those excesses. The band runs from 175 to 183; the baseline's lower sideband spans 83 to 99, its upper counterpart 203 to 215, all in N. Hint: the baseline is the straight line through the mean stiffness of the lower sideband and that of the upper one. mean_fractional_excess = -0.42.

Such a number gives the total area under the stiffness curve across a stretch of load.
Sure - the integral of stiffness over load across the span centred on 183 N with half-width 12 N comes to 32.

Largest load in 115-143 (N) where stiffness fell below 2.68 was 137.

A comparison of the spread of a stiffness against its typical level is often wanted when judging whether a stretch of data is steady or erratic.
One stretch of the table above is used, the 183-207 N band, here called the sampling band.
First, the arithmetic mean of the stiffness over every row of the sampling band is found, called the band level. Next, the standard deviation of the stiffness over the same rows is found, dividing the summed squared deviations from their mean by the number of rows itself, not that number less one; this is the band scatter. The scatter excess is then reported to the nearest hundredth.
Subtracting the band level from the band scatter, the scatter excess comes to -1.29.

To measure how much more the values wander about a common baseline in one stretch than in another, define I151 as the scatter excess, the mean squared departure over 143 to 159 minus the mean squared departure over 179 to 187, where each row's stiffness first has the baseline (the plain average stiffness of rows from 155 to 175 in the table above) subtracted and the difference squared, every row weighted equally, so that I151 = 0.18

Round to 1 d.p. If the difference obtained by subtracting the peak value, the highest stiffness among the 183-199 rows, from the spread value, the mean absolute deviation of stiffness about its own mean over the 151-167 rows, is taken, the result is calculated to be -1.4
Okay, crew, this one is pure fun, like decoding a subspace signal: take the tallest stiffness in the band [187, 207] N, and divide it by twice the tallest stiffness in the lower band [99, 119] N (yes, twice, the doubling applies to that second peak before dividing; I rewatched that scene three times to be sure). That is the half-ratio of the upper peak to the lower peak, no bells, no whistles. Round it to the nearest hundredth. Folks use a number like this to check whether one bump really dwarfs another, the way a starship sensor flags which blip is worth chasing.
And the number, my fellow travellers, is 0.29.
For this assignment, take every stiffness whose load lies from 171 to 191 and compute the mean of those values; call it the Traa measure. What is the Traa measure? 1.3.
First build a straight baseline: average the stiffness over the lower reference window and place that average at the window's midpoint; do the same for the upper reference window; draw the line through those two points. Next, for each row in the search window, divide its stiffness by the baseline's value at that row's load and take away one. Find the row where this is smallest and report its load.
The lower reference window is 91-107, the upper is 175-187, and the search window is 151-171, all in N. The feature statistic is 169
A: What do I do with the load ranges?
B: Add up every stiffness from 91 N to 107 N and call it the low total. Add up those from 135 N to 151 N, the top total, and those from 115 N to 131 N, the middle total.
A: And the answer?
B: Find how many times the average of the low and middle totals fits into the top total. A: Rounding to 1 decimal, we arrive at 1.1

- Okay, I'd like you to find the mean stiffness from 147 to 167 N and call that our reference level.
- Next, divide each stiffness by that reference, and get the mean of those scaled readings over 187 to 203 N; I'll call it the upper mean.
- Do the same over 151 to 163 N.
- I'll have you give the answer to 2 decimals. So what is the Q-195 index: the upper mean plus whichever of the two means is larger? 1.62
